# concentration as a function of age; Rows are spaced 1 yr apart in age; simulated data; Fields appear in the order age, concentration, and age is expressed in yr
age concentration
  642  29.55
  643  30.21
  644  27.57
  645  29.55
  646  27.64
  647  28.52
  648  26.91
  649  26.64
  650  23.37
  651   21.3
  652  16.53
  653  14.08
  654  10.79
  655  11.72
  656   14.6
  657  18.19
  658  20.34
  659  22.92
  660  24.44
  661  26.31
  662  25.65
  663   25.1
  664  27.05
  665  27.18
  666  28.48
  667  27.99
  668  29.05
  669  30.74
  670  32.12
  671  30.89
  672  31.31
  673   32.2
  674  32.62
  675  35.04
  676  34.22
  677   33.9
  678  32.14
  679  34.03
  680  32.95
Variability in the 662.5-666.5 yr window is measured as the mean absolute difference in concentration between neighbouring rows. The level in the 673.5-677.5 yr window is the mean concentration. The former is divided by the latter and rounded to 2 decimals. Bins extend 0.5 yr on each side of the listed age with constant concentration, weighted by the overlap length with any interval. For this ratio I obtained 0.03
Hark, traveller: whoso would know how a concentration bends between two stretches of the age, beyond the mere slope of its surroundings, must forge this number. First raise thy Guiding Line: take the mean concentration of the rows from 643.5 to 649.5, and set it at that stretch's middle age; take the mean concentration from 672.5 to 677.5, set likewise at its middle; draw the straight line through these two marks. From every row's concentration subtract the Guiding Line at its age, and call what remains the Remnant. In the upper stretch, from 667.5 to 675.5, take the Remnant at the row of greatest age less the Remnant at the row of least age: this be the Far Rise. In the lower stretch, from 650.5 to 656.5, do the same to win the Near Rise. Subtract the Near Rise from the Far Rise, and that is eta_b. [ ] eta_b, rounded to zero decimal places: 12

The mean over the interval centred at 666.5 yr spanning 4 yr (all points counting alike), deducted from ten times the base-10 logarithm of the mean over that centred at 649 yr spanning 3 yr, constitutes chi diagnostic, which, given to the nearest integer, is -14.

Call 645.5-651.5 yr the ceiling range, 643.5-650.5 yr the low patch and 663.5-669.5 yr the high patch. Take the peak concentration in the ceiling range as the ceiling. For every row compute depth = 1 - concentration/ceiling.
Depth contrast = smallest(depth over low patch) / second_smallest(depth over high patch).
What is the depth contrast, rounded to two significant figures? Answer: 1.9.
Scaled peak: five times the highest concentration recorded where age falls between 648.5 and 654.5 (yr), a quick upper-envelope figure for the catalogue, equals 133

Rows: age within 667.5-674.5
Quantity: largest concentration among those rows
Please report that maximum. 32.62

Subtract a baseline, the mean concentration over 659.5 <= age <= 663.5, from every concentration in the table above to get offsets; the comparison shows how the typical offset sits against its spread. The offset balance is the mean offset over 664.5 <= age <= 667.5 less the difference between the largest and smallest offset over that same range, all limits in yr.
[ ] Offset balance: 1.2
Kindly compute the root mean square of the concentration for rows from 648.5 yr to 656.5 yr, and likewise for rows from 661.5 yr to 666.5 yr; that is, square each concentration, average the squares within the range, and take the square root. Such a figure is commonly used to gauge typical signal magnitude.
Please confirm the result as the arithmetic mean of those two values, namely 22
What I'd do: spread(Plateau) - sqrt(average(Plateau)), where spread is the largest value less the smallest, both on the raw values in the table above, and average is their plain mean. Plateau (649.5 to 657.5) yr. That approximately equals 9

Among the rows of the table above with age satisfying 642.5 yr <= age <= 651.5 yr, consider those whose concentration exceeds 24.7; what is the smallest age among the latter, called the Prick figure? 643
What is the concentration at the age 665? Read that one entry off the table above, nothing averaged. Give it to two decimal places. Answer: 27.18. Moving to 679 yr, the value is 34.03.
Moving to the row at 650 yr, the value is 23.37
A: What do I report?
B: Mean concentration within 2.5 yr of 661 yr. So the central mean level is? 25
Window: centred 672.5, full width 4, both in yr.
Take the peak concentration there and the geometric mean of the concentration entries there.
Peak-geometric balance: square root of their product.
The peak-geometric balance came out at 32.2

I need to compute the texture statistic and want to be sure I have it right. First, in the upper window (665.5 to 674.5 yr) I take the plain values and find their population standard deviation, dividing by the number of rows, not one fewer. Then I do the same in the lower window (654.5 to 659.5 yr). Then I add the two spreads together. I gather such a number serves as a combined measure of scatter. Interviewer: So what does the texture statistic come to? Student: 5.6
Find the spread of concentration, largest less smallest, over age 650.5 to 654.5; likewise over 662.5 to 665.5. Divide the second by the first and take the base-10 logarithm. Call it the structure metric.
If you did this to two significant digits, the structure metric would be -0.70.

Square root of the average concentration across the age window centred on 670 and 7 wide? 5.53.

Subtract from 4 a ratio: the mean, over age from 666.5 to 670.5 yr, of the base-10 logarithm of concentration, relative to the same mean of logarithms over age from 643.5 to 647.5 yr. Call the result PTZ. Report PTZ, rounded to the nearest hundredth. 2.98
